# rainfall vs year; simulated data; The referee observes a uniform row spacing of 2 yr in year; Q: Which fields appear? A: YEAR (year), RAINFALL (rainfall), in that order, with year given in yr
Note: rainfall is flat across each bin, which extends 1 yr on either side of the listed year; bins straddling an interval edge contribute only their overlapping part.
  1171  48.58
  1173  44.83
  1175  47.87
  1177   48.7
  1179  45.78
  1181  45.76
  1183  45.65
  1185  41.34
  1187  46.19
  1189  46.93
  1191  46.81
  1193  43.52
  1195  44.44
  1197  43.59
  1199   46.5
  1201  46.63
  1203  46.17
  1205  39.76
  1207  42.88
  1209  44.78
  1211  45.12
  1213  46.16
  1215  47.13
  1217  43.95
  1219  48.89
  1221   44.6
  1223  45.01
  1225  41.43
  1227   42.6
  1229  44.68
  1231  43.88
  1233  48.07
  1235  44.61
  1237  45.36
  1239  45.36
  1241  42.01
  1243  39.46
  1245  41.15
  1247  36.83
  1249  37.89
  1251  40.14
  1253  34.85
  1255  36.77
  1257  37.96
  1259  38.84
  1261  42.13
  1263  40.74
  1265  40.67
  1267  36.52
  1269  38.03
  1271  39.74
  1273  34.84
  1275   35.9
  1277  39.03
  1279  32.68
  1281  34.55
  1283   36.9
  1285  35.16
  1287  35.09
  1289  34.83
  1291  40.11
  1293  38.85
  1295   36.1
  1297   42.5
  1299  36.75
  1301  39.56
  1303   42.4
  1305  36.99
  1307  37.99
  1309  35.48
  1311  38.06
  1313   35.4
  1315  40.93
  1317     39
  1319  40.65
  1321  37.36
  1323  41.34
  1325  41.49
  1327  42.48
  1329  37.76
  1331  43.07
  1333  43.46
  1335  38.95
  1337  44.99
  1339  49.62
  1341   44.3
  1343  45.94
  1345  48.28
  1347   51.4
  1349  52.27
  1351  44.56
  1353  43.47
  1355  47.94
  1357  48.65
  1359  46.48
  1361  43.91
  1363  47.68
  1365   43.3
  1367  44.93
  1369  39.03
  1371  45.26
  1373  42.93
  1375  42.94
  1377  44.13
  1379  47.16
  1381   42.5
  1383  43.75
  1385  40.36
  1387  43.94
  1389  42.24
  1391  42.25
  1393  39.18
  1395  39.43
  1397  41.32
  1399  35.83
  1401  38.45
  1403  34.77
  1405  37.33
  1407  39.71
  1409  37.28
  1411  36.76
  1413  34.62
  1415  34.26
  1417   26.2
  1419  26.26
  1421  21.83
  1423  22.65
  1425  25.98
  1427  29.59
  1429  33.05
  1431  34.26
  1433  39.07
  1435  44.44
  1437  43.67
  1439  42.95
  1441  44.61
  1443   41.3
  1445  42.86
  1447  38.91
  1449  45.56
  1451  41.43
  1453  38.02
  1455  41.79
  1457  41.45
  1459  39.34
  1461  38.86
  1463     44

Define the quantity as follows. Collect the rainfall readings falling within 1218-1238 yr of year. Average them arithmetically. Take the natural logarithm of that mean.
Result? 3.80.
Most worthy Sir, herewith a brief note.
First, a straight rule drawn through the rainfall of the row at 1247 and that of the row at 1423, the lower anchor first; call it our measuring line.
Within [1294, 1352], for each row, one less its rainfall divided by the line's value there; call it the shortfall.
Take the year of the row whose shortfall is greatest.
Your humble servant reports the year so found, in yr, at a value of 1295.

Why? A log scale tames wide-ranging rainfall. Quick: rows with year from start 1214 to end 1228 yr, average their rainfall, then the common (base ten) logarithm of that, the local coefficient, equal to 1.65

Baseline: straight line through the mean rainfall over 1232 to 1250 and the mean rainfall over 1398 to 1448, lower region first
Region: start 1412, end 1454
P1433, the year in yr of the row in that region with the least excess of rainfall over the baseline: 1421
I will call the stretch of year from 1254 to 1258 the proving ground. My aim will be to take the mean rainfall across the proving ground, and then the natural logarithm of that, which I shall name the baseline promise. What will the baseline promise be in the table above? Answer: 3.62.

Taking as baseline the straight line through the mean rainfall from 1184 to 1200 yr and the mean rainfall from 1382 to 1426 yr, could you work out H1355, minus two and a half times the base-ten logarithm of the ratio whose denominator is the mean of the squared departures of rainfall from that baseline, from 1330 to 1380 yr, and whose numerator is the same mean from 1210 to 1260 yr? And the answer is 2.0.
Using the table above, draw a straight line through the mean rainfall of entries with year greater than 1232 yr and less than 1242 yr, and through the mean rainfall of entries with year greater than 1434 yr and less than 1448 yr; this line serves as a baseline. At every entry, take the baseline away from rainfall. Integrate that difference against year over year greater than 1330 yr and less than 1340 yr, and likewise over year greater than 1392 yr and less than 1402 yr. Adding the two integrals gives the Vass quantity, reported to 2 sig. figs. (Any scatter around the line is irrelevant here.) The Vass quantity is -43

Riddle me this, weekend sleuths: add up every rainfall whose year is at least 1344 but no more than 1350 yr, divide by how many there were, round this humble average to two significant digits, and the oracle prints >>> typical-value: 51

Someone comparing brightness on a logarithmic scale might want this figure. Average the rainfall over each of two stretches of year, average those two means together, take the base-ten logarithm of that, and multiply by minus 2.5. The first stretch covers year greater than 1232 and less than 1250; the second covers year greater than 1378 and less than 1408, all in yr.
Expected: -4.04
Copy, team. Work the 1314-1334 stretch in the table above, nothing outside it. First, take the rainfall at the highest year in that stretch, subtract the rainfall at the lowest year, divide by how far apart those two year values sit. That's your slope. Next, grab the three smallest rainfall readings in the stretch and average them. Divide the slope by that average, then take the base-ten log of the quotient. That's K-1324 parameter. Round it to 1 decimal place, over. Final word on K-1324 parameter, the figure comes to -2.4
